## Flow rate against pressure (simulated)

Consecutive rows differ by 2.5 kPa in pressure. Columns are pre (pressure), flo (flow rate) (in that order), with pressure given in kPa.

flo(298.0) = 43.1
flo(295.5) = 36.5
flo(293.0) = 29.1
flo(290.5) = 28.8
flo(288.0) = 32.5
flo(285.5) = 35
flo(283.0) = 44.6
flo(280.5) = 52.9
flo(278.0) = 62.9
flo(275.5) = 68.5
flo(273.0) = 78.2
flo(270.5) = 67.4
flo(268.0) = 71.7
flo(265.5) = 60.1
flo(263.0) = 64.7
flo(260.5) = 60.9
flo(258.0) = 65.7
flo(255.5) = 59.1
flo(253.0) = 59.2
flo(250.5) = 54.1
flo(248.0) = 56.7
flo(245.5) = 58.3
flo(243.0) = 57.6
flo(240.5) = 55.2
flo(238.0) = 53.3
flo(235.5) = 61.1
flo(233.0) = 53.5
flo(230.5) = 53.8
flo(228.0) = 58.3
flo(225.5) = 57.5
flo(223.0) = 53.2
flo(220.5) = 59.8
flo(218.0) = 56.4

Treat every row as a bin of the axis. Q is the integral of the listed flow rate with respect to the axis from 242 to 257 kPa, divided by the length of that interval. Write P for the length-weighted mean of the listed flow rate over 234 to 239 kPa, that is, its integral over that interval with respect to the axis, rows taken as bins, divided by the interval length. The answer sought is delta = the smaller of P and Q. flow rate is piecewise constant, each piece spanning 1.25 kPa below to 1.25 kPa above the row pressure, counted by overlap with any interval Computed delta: 57.2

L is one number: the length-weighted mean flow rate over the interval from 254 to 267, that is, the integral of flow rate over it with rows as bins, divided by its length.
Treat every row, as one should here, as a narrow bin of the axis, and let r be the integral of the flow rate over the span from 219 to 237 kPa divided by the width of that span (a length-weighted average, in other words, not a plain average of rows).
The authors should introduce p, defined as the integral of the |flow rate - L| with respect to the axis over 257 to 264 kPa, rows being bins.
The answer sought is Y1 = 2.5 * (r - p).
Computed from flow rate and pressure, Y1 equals 100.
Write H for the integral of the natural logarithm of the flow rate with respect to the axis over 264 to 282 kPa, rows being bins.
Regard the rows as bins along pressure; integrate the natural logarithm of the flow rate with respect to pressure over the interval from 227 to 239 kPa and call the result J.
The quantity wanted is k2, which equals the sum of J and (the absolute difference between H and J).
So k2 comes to 75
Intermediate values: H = 75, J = 48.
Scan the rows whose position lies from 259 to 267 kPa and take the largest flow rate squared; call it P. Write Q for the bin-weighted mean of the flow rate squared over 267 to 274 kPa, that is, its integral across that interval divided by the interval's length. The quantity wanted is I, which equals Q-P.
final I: 1054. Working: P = 4186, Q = 5240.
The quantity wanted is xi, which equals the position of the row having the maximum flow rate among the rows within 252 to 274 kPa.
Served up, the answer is 273.0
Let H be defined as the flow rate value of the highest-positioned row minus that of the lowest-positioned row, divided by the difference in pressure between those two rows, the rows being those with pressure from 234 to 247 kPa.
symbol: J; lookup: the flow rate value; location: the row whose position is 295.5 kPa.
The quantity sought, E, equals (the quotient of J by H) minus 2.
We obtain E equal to -132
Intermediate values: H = -0.3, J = 36.5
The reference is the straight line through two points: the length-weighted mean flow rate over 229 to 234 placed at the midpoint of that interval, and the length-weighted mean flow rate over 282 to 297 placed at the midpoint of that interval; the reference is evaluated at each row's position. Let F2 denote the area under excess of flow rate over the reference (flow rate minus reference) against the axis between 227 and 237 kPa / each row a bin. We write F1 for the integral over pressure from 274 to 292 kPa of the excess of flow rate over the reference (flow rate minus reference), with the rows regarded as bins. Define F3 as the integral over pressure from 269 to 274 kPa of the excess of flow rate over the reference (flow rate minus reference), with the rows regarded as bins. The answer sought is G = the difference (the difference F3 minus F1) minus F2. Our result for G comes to -50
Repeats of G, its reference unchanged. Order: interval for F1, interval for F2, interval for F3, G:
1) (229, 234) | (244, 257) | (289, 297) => -143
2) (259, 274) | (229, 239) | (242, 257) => -251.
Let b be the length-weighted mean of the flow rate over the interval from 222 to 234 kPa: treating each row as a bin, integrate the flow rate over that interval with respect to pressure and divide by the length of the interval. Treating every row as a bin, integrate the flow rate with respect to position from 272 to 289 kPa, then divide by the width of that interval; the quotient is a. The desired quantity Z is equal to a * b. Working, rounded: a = 53.5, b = 55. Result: 2958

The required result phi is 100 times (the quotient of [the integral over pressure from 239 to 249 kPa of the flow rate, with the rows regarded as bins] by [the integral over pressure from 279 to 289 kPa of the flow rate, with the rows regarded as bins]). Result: 135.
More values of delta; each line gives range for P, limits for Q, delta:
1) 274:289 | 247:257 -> 50.2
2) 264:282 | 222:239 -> 55.9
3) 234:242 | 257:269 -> 56.5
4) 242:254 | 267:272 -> 57.1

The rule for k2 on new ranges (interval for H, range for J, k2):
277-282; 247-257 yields 61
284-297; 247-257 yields 45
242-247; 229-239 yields 60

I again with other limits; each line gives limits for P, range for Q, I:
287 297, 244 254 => 1924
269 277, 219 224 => -2895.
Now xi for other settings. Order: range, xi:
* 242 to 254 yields 253.0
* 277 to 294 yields 278.0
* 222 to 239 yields 235.5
